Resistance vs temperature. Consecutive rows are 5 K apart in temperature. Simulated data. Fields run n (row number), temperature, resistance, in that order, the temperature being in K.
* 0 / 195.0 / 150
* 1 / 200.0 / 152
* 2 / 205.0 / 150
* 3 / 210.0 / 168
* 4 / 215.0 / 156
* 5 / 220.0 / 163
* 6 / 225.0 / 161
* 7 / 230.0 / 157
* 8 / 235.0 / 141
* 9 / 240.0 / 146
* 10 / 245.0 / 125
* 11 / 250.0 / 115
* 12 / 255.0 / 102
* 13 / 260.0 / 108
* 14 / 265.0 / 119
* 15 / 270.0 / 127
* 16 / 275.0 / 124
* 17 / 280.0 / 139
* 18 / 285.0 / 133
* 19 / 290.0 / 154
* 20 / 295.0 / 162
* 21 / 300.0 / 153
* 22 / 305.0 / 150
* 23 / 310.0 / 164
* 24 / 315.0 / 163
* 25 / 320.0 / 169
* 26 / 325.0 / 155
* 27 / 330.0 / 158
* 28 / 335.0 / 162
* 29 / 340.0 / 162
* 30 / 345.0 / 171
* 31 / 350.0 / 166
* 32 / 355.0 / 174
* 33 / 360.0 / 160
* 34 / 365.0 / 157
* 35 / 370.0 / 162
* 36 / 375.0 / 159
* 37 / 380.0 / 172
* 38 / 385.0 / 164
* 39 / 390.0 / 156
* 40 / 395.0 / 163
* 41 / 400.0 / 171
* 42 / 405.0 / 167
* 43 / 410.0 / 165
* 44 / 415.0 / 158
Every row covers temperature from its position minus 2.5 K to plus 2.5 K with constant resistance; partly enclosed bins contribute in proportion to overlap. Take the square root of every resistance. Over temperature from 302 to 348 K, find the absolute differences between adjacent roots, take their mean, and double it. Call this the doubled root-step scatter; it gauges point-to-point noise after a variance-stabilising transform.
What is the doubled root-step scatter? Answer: 0.50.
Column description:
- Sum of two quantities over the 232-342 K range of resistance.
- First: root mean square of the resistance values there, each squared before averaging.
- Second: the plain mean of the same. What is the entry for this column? 286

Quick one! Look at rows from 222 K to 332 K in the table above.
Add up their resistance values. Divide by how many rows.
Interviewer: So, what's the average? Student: 142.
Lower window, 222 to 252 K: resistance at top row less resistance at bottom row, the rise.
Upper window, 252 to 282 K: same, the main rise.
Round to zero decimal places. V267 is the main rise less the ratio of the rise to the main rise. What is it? 38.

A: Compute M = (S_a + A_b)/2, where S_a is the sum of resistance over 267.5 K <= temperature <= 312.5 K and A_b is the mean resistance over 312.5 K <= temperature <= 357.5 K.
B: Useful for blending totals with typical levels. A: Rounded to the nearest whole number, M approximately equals 735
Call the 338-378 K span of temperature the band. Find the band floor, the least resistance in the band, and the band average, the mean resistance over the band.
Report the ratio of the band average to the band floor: 1.04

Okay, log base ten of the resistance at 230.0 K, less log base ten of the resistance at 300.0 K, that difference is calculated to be 0.01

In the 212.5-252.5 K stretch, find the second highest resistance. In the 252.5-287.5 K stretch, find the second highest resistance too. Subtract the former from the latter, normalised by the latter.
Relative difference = -0.21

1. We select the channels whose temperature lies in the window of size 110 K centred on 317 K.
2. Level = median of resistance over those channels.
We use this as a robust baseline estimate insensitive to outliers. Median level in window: 159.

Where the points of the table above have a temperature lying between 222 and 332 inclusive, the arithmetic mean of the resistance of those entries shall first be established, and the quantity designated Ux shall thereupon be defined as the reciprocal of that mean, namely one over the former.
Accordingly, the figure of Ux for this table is 0.0070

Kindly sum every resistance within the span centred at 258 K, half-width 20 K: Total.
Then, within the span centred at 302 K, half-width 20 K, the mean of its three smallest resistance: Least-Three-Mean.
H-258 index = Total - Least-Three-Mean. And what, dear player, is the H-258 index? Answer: 821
